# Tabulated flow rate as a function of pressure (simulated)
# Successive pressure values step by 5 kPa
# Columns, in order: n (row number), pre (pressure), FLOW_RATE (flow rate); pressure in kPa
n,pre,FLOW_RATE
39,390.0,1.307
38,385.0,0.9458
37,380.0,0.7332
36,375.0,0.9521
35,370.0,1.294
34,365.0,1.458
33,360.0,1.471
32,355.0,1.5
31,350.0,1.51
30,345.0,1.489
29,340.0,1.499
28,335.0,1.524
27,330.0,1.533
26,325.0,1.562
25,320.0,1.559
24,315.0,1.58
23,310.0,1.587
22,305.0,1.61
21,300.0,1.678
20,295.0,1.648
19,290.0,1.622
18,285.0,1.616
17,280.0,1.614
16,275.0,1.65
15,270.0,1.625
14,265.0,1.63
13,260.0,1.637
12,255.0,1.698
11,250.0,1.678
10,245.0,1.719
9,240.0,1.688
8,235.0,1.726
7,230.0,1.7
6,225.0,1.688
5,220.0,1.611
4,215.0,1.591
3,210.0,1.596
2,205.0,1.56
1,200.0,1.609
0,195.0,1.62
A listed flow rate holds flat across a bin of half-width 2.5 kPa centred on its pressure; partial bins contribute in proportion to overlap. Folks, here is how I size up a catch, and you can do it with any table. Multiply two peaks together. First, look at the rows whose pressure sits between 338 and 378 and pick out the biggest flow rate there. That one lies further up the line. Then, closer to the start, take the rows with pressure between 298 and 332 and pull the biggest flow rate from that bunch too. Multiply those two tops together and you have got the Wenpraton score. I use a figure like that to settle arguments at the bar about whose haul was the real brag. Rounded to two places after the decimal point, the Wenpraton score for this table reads 2.53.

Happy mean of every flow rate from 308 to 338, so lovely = 1.56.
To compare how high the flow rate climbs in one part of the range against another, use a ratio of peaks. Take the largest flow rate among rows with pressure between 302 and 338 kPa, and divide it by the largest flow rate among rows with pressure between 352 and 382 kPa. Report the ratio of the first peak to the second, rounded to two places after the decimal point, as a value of 1.07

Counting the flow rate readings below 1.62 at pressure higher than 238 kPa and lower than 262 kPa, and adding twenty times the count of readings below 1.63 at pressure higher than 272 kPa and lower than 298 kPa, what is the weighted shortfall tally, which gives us 60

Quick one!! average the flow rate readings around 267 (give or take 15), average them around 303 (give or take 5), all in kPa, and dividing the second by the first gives 1.00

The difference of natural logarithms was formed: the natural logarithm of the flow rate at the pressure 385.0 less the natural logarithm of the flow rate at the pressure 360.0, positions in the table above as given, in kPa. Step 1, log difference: -0.44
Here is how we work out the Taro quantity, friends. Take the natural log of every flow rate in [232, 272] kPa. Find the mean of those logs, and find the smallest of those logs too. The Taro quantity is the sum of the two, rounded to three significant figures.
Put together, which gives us 1.00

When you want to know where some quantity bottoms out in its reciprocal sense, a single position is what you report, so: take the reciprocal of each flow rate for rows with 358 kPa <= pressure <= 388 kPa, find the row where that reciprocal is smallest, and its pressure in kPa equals 360.0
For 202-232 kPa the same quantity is 230.0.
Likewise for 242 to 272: 245.0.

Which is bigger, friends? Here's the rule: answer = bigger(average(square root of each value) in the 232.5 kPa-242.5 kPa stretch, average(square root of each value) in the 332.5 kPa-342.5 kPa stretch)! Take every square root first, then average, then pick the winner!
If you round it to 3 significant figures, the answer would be 1.31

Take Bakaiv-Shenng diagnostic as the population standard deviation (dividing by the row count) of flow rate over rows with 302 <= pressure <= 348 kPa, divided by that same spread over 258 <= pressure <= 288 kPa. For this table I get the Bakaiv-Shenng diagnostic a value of 3.1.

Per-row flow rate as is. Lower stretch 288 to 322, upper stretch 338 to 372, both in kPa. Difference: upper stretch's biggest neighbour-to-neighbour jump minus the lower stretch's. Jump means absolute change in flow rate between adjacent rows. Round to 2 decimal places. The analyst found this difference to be 0.10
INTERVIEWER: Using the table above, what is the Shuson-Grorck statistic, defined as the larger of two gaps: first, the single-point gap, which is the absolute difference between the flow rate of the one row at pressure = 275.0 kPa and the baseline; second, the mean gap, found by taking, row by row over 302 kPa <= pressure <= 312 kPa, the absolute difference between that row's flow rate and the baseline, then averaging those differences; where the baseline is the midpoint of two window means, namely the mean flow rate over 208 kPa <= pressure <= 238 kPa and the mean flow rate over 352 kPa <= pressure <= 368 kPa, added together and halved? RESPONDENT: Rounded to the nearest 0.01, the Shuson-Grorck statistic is 0.09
